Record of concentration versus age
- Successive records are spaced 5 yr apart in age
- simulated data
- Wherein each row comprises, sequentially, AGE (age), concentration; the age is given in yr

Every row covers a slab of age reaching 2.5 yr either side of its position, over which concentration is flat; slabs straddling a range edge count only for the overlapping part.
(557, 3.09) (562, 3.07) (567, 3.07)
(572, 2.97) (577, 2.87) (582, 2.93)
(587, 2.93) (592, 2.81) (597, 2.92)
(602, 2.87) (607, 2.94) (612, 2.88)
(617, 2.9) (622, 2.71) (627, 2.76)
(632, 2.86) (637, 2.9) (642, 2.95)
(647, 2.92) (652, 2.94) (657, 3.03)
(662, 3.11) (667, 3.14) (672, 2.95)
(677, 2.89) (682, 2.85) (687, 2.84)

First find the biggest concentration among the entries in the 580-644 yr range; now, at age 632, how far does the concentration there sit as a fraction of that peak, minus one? -0.03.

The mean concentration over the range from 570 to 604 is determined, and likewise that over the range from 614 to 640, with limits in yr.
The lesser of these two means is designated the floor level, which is 2.83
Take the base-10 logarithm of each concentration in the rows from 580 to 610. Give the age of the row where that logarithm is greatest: 607 yr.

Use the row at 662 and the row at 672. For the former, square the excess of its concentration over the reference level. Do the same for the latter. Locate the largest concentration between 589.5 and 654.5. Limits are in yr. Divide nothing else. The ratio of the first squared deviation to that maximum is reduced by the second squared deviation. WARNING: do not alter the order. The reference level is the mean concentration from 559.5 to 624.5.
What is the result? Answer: 0.0118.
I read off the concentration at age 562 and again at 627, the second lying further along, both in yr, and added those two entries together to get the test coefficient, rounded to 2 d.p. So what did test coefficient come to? 5.83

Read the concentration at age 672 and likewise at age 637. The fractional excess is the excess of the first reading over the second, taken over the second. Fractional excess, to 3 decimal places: 0.017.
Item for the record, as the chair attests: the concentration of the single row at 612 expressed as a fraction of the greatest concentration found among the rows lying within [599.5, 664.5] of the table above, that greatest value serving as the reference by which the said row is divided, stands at 0.926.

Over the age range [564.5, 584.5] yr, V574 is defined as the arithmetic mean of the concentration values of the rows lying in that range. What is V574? 2.96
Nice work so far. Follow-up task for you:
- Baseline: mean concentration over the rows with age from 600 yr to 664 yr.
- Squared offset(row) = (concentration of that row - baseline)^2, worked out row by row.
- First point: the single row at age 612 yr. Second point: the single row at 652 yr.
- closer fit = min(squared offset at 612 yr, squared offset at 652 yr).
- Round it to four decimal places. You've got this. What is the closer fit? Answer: 0.0006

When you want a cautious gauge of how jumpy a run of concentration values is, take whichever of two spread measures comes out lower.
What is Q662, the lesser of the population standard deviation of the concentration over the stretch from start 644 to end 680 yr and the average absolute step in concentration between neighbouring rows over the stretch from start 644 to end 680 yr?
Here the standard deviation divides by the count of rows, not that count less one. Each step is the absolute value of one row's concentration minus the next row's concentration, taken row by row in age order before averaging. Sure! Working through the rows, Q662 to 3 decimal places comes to 0.078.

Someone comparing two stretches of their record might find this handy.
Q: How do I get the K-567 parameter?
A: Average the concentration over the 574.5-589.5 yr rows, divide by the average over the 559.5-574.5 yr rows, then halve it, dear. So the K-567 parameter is 0.479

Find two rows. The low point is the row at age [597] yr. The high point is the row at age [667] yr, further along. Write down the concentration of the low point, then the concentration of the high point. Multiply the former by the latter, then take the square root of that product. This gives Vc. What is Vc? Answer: 3.03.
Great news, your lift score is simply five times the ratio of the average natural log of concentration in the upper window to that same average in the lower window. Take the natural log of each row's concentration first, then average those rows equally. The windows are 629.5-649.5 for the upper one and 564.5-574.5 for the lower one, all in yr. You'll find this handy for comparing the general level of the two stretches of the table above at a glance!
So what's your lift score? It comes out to 4.83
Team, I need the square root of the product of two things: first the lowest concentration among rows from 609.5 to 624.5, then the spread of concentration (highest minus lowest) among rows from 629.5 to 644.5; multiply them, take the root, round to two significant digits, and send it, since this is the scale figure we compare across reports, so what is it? 0.49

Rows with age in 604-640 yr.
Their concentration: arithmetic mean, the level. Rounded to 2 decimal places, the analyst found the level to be 2.85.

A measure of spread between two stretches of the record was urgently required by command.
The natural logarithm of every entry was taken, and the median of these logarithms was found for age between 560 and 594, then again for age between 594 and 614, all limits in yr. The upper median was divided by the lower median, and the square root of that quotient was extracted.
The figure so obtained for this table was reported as 1.00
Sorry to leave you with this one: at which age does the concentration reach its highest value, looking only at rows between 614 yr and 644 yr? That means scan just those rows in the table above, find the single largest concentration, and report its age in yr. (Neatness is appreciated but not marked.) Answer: 642 yr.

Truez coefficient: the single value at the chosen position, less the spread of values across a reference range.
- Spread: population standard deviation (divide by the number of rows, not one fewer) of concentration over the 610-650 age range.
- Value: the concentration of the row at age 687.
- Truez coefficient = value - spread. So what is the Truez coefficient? 2.76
